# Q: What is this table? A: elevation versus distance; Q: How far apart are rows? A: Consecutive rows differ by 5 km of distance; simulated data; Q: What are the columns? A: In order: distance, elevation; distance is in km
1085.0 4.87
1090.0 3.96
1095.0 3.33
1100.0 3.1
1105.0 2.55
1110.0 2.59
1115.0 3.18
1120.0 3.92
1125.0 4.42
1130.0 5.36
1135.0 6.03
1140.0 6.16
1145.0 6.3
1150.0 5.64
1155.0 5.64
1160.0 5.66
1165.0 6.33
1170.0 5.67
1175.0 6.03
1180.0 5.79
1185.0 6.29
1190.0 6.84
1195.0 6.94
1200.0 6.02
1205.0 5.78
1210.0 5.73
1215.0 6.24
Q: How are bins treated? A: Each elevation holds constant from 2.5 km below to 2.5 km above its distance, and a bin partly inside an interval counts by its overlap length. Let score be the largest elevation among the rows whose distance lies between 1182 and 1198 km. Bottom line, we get 6.94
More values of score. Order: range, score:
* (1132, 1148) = 6.3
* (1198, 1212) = 6.02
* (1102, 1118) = 3.18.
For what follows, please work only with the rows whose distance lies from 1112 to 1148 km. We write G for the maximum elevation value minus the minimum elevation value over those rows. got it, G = 3.12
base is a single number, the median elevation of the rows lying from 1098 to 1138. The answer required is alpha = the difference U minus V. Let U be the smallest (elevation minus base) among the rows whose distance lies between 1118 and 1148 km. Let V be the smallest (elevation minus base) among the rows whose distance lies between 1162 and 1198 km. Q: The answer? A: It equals -2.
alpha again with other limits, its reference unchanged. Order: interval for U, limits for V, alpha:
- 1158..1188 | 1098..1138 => 3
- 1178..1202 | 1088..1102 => 3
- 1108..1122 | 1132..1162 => -3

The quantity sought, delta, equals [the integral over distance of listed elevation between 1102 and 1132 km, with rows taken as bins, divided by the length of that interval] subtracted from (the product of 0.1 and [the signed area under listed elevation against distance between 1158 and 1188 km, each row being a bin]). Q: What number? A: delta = 14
